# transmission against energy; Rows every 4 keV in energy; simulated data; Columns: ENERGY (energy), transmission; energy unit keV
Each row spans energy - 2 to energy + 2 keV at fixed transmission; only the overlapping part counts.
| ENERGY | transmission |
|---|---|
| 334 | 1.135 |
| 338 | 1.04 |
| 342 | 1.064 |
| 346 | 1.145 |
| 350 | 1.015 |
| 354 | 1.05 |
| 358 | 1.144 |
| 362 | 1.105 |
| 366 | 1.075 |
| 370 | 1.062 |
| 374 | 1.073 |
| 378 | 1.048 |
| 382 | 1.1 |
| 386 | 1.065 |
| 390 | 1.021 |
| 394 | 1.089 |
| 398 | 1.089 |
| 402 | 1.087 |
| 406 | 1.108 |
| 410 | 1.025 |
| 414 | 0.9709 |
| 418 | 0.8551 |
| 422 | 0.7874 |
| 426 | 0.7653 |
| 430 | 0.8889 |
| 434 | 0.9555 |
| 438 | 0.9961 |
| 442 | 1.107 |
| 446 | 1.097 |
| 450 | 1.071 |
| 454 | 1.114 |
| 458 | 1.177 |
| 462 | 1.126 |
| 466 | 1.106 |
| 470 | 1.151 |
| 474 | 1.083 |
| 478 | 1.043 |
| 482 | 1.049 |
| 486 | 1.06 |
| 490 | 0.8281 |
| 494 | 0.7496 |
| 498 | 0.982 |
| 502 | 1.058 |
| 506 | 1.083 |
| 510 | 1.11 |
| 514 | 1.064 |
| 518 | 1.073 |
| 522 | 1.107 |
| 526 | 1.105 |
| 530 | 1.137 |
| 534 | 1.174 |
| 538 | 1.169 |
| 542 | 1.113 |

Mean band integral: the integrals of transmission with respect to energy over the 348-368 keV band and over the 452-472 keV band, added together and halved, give 22.1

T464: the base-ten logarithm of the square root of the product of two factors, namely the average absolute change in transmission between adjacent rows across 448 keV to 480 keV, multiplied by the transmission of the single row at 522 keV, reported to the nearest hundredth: -0.64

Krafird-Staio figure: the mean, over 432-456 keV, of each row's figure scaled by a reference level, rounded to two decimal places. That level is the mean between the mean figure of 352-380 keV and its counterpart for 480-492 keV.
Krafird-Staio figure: 1.03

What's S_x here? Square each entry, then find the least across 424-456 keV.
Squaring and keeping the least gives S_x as 0.59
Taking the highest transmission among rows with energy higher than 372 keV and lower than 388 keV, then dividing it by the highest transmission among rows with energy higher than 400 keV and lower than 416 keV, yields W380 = 0.99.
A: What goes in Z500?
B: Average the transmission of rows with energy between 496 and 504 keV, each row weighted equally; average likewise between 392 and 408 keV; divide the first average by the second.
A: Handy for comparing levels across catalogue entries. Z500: 0.933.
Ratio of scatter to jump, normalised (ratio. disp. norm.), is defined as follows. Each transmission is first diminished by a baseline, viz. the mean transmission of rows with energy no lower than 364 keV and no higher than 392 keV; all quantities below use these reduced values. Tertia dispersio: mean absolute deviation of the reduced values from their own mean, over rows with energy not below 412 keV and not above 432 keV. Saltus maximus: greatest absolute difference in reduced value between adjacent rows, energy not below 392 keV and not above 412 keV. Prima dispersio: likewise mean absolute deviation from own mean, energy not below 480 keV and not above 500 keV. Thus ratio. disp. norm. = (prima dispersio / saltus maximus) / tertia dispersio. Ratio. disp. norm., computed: 23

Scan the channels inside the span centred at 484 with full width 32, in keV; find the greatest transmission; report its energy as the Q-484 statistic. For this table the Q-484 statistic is 470 keV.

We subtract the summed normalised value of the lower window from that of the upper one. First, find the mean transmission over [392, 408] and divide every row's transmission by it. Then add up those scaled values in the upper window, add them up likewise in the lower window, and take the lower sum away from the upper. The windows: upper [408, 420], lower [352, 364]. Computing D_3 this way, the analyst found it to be -0.41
